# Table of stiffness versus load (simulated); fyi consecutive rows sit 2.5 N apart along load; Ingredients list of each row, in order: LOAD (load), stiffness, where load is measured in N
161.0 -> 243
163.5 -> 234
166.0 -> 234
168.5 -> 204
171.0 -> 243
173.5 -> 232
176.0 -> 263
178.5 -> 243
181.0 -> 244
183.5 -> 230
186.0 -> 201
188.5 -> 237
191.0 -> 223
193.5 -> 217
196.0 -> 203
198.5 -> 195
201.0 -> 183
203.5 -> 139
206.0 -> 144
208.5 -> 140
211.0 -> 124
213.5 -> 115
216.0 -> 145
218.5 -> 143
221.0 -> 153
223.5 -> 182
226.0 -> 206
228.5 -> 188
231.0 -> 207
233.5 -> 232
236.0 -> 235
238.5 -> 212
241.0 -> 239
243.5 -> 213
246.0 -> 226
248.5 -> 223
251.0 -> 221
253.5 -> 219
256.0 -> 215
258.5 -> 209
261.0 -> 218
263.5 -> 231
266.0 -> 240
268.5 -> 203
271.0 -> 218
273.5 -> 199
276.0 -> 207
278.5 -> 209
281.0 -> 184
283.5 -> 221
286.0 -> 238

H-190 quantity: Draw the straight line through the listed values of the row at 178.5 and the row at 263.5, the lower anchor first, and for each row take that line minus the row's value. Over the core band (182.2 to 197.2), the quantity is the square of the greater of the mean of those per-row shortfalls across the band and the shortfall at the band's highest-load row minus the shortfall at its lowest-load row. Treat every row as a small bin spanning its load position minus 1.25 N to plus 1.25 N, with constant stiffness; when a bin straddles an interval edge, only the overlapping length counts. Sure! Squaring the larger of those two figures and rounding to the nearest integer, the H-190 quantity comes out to 637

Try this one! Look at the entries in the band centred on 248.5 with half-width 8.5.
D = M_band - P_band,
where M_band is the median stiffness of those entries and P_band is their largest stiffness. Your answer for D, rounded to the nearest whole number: -18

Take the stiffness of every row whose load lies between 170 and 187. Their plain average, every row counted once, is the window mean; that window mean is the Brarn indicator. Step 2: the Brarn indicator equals 237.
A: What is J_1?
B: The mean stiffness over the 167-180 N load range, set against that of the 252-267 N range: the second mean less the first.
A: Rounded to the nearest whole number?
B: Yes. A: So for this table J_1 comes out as -15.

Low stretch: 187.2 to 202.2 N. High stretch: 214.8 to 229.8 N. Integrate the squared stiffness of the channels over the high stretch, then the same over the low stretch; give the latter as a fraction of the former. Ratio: 1.5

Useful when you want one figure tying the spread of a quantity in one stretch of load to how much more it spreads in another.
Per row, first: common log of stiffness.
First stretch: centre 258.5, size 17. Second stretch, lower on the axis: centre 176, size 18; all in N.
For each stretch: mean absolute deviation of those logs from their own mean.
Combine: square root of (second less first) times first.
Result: 0.012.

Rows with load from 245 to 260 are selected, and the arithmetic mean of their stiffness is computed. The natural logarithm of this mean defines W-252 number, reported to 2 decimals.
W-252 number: 5.39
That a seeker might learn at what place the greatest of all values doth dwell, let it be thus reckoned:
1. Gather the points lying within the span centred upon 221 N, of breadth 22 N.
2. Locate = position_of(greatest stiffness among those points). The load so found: 231.0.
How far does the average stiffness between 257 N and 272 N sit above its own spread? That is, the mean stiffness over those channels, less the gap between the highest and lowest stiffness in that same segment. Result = 183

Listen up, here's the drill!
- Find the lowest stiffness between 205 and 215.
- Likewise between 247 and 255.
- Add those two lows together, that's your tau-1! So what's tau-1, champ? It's 334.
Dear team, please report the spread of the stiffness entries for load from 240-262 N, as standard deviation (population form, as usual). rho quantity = 8.2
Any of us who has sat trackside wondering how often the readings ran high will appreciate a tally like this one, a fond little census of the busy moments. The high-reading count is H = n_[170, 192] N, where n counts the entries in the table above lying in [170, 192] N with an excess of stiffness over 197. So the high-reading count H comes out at 9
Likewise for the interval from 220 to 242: 6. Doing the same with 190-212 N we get 3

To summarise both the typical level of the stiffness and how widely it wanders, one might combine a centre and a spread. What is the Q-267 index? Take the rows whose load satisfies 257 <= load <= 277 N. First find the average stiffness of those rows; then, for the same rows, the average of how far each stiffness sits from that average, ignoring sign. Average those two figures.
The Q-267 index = 113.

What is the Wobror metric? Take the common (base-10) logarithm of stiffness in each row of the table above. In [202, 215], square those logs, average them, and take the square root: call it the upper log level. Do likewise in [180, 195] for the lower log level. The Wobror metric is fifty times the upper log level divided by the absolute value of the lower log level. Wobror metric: 45.1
